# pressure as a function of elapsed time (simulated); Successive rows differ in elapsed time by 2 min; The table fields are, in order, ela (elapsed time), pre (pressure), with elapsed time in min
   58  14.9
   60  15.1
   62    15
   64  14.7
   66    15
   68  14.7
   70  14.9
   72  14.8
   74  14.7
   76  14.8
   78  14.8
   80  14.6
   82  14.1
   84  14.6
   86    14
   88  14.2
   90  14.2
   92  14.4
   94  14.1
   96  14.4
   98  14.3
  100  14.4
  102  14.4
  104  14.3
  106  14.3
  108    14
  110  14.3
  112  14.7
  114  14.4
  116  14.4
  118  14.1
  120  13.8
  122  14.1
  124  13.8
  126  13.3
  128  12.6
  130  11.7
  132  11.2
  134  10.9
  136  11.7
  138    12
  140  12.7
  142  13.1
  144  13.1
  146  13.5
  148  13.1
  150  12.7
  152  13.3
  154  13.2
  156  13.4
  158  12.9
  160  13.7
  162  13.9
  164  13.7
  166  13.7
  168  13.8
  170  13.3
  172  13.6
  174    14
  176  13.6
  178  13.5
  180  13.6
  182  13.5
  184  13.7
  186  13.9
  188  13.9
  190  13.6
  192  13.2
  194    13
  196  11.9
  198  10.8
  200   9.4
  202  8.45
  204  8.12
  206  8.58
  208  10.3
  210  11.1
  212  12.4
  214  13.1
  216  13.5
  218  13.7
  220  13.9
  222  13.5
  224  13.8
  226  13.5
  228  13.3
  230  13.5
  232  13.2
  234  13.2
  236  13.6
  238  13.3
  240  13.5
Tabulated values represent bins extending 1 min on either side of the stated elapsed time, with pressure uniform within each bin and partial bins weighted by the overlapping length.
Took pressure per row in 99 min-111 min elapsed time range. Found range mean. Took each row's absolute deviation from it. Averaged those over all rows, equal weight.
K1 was 0.09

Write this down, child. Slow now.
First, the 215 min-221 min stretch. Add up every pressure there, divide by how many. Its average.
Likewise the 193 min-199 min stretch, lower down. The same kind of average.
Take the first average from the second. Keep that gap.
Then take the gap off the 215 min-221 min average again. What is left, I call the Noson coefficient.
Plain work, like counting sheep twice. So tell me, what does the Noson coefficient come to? 15.5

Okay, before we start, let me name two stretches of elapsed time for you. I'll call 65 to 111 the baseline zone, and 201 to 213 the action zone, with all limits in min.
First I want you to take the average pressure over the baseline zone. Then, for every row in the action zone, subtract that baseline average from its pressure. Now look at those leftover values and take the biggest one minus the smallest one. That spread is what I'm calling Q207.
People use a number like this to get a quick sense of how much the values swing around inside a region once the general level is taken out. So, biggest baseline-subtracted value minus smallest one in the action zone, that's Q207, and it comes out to 4.28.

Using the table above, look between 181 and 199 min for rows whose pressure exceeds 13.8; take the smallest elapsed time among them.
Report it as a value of 186 min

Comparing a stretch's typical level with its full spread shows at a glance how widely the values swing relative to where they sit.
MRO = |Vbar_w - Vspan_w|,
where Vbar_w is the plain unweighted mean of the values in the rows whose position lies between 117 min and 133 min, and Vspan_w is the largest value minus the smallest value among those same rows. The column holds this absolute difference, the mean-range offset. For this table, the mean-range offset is 10.2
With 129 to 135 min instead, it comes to 10.5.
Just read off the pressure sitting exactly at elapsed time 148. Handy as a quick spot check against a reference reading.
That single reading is 13.1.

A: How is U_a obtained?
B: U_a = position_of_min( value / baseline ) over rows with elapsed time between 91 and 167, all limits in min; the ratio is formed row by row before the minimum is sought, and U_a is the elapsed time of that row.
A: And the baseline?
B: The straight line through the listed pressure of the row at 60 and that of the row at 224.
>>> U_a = 134 min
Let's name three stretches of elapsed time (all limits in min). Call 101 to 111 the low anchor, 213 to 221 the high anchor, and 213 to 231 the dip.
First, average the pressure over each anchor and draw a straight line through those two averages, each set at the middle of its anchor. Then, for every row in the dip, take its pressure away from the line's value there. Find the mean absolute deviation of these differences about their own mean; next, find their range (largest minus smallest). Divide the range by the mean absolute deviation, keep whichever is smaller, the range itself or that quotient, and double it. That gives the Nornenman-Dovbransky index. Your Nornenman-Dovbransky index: 1.7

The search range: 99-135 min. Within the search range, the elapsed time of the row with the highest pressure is 112 min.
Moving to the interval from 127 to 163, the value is 162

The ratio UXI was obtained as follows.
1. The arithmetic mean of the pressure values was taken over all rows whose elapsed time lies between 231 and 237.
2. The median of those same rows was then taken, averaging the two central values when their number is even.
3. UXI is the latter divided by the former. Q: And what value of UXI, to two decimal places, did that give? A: 0.99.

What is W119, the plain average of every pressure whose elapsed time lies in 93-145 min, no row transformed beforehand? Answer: 13.5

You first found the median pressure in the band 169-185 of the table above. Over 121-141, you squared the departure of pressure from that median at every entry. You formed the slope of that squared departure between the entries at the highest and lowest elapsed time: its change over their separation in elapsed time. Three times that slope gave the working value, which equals 0.09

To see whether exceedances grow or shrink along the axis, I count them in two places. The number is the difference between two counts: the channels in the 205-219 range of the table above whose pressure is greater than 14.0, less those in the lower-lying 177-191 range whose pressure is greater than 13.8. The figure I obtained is -2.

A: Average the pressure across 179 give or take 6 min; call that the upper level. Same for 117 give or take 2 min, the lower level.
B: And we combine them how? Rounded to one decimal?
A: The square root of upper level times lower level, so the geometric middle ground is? 13.9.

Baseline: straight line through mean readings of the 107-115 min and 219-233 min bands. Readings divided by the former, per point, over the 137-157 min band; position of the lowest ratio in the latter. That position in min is 138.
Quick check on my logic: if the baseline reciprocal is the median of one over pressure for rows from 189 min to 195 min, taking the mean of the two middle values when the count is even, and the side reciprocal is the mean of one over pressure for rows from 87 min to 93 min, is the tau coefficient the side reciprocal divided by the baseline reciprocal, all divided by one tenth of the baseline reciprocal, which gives 122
